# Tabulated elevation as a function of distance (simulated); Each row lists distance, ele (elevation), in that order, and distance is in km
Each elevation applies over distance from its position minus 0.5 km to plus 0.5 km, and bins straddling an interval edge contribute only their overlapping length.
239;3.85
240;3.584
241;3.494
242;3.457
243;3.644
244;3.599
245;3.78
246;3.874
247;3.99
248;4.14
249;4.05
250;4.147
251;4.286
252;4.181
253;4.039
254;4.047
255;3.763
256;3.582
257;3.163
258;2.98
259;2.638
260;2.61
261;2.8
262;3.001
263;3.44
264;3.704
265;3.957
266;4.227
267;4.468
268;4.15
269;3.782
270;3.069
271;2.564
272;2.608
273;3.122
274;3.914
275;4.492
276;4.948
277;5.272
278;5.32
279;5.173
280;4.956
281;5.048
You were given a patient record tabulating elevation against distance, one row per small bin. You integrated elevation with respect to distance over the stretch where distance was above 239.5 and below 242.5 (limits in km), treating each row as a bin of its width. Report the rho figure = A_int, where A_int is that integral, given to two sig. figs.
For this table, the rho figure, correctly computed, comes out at 11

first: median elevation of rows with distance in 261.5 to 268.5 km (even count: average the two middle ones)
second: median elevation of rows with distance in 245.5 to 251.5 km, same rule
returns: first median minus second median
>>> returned -0.1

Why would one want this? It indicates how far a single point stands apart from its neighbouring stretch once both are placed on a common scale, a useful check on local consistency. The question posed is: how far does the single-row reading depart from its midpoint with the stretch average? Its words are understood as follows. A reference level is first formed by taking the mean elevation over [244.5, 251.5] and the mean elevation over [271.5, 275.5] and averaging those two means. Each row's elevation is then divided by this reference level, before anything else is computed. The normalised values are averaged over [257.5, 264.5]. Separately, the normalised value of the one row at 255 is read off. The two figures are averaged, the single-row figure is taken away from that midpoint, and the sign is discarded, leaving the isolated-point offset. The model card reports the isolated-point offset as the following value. 0.10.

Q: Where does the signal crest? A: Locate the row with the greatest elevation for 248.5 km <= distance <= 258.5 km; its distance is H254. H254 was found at 251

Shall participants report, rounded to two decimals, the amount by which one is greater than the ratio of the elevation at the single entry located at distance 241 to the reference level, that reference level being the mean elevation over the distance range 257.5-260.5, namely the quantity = -0.27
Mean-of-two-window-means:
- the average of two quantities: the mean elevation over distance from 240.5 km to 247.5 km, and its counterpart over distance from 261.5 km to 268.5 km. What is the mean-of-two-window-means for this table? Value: 3.77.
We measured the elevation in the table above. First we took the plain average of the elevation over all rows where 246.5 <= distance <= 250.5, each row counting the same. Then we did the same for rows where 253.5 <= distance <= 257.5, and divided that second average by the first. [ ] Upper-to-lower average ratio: 0.89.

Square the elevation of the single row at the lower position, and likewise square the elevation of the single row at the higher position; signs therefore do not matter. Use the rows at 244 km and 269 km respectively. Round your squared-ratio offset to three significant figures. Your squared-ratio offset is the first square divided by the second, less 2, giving -1.09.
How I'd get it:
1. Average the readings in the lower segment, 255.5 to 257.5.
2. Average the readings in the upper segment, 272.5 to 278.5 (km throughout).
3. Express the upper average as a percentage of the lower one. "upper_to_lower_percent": 134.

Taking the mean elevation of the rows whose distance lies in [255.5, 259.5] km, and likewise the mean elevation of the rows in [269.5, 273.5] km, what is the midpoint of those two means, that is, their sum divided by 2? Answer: 2.97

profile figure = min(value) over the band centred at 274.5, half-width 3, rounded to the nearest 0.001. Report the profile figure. 2.608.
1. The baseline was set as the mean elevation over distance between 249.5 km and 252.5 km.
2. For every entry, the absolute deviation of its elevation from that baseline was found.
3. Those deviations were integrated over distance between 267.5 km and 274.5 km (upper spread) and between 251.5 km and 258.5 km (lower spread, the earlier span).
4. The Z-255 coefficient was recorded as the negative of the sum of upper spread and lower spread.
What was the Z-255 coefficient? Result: -9.9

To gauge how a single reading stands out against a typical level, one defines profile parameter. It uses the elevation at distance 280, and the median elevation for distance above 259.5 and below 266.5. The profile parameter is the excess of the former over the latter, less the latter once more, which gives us -1.9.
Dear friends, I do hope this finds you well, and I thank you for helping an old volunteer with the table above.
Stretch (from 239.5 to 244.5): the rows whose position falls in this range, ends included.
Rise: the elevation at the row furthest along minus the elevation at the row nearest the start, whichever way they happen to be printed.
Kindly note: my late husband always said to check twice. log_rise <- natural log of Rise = -4.2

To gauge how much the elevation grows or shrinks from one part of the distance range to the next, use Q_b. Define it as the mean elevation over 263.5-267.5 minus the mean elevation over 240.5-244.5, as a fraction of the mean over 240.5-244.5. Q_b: 0.2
